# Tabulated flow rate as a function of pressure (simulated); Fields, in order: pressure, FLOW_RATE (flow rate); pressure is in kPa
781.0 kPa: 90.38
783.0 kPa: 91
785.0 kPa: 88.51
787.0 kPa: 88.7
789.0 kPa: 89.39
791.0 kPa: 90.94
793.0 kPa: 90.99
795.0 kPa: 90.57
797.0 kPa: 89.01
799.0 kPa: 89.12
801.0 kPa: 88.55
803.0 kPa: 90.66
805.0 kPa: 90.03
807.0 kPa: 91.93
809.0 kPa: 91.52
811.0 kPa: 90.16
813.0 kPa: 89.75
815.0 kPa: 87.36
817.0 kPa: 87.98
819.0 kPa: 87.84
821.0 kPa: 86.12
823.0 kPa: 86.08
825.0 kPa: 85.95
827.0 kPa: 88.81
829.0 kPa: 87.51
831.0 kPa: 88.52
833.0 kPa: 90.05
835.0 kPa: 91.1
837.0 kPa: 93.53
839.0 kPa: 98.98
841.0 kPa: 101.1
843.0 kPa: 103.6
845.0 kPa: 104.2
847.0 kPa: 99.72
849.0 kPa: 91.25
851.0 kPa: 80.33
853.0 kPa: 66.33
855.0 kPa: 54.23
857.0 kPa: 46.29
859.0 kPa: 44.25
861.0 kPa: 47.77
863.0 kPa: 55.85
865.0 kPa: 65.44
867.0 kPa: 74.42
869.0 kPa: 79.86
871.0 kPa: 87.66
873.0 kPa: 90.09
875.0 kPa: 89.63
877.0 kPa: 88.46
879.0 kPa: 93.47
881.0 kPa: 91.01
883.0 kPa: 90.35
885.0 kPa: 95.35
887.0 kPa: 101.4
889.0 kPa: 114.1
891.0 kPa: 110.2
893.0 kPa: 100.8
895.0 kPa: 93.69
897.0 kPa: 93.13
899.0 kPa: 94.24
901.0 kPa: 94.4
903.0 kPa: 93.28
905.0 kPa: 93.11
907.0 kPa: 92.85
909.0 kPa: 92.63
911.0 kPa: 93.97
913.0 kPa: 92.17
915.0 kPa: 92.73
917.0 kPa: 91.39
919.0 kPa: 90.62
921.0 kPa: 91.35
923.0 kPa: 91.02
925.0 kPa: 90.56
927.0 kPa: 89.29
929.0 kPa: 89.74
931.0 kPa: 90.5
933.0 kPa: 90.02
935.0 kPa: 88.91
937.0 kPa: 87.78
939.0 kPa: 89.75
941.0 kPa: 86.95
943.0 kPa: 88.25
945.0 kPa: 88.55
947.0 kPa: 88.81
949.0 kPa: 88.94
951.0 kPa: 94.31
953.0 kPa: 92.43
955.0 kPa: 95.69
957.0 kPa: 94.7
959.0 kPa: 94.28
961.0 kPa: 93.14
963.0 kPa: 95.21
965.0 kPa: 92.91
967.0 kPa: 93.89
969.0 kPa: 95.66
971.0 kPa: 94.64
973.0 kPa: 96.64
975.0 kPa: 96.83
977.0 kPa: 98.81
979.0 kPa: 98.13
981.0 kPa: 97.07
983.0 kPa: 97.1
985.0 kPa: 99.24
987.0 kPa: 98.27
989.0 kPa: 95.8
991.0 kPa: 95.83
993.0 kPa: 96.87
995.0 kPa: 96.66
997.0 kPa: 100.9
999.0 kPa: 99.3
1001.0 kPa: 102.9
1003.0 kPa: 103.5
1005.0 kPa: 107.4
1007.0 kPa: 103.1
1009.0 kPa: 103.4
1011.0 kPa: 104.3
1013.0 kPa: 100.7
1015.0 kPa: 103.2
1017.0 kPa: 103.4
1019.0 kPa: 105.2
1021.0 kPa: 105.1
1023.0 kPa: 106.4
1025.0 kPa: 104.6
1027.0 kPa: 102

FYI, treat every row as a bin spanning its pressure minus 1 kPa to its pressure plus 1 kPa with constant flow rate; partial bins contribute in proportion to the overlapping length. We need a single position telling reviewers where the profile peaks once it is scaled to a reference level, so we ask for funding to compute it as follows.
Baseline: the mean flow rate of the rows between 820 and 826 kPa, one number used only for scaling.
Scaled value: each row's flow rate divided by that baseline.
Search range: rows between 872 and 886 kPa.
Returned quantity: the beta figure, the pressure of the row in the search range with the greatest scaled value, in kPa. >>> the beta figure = 885.0 kPa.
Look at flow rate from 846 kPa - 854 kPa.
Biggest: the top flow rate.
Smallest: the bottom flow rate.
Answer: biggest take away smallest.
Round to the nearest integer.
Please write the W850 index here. 33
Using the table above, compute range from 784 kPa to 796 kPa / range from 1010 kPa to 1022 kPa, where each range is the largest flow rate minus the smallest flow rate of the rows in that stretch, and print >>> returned 0.6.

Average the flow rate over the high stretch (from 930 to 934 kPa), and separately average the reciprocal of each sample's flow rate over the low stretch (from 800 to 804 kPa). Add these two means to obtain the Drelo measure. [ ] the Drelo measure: 90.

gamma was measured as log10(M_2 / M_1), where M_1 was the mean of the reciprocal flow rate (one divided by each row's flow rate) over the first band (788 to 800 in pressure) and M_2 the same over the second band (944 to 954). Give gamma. -0.003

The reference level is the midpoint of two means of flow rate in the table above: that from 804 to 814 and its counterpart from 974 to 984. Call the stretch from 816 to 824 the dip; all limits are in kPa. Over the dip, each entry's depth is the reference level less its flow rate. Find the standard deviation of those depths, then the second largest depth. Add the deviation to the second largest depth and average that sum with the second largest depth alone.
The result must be 8.5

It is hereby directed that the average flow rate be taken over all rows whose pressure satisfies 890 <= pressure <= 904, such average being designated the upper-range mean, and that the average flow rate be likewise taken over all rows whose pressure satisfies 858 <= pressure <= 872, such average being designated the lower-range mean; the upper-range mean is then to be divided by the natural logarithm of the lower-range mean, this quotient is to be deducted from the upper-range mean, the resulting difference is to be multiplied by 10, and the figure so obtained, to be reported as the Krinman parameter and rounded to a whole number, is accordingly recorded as 738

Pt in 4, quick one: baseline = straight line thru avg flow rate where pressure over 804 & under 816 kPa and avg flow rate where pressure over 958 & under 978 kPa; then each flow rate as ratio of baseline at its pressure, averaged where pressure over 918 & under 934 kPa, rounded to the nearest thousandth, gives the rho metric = 0.963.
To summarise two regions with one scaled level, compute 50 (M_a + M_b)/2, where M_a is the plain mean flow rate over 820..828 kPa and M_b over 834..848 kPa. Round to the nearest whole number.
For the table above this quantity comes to 4641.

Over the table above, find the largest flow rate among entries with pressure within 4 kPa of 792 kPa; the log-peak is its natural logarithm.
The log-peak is 4.51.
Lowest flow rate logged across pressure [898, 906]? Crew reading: 93.11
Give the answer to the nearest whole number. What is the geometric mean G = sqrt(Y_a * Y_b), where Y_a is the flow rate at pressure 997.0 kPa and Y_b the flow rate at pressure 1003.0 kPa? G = 102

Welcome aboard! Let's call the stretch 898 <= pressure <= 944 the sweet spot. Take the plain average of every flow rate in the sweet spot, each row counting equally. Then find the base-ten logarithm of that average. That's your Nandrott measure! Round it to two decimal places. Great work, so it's 1.96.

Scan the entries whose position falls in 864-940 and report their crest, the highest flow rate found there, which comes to 114.1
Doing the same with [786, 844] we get 103.6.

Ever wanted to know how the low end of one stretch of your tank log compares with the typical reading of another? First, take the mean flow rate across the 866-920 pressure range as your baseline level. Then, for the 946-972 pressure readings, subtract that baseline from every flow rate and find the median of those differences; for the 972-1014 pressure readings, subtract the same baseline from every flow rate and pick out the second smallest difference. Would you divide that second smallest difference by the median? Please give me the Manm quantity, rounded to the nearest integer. 2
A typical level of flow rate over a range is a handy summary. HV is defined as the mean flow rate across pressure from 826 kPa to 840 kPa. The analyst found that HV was 91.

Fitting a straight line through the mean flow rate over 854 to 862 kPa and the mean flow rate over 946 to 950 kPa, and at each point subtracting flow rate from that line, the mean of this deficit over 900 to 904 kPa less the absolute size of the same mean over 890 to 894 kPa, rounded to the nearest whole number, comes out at -68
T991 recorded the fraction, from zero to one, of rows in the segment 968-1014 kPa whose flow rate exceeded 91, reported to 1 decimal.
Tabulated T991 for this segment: 1.0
